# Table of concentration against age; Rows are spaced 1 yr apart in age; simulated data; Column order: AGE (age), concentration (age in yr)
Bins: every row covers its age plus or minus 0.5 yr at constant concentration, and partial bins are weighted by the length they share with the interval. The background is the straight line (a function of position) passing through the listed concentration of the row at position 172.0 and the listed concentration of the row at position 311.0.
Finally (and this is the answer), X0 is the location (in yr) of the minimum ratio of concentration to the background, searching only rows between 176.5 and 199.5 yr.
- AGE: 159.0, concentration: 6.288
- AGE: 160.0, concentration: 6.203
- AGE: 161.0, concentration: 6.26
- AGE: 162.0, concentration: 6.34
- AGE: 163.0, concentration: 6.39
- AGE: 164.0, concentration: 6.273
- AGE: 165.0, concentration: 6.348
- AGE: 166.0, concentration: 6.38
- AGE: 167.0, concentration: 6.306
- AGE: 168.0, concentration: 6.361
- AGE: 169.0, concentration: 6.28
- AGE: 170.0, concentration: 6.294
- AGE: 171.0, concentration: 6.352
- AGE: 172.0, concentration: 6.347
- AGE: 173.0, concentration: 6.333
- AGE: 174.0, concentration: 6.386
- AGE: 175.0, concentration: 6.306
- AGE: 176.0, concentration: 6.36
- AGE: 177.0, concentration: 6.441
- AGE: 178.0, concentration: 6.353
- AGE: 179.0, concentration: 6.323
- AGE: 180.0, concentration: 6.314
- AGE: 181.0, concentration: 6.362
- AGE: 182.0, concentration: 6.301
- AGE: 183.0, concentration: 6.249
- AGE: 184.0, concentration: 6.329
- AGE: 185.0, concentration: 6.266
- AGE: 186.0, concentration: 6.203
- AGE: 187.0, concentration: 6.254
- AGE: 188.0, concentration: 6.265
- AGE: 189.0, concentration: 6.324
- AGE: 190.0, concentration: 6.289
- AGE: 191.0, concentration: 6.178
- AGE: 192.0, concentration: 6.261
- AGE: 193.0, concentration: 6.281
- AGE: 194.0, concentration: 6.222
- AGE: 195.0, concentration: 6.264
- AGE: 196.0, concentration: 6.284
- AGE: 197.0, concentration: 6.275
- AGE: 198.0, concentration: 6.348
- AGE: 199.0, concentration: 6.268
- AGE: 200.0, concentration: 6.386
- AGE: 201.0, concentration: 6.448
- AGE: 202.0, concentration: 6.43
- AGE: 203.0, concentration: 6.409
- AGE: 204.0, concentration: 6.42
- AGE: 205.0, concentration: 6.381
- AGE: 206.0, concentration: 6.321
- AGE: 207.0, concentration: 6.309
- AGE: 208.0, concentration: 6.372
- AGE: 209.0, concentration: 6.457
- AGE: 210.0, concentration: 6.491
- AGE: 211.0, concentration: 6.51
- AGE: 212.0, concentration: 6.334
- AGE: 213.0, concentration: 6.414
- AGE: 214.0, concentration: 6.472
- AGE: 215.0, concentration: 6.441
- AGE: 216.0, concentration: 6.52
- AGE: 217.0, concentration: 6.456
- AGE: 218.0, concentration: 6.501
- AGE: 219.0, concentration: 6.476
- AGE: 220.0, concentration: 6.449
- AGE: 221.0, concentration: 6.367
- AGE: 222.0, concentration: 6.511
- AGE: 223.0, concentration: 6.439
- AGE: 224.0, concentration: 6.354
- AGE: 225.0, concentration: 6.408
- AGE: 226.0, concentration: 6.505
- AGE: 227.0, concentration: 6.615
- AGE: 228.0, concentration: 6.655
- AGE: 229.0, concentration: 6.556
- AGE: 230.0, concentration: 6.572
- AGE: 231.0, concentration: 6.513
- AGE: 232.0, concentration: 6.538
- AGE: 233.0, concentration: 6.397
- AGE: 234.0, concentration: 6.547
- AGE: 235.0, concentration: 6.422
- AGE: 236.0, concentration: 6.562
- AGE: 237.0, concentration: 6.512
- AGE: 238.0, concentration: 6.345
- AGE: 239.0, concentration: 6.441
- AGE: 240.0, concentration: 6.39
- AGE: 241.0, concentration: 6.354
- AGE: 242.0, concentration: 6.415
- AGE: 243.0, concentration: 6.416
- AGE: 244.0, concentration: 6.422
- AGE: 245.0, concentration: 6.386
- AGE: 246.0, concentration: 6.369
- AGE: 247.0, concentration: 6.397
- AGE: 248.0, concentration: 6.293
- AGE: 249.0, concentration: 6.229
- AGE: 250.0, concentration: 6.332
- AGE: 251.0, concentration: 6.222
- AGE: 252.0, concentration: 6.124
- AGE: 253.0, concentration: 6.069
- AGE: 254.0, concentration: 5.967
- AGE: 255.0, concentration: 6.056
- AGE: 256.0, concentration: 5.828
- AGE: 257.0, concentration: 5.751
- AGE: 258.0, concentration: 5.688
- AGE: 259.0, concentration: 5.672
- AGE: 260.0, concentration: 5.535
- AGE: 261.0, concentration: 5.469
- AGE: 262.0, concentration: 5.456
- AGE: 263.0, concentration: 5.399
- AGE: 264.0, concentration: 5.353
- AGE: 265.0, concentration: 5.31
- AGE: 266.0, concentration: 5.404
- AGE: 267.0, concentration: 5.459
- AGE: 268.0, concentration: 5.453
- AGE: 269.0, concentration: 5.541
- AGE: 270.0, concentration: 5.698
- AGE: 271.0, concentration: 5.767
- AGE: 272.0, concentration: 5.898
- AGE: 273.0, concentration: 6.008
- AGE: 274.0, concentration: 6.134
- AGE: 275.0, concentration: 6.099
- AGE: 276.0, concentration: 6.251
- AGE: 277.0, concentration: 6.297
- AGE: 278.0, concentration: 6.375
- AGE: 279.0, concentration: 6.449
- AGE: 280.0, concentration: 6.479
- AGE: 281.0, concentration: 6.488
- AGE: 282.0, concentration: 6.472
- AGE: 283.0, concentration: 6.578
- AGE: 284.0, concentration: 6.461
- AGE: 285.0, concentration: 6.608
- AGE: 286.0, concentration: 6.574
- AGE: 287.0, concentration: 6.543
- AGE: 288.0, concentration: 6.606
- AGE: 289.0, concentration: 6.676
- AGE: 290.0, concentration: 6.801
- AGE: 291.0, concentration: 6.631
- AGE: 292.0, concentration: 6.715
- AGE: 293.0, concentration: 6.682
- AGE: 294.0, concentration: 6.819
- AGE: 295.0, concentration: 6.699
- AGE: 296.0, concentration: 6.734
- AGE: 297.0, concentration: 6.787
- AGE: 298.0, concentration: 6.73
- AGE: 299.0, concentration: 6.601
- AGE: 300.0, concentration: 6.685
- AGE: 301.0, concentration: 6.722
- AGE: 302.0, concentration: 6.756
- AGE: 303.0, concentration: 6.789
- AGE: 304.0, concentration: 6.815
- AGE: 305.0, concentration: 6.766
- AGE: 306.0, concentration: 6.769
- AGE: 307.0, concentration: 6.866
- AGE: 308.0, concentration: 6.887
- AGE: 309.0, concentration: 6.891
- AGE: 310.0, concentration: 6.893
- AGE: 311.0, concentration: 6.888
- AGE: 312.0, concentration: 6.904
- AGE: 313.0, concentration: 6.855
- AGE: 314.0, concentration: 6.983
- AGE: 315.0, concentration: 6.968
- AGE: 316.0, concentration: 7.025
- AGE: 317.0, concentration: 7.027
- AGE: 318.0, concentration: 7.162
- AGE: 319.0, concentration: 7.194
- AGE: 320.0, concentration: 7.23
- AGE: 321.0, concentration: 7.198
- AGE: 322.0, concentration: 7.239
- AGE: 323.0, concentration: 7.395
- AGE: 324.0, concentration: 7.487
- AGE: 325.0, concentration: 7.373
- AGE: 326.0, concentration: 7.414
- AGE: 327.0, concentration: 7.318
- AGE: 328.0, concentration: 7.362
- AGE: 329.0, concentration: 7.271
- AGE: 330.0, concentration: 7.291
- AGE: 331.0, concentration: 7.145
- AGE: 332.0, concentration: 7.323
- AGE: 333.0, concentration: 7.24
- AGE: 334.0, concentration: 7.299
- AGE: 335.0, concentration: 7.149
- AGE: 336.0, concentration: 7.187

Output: 191.0 yr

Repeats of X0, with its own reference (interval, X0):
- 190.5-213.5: 191.0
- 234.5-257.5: 257.0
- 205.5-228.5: 224.0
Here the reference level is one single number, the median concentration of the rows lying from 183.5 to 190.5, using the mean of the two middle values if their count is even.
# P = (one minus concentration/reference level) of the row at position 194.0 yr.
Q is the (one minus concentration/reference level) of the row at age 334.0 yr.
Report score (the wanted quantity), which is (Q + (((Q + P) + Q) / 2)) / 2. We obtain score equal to -0.16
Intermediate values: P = 0.01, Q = -0.16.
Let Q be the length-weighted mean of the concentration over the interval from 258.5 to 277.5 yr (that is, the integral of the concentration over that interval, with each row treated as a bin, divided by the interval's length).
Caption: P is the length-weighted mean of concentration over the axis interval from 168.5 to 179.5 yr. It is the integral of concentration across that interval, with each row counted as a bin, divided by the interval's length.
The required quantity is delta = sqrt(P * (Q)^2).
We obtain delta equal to 14.3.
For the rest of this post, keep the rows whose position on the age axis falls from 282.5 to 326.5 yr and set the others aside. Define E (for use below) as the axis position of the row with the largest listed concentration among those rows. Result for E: 324.0 yr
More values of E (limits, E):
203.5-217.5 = 216.0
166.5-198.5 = 177.0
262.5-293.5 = 290.0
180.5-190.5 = 181.0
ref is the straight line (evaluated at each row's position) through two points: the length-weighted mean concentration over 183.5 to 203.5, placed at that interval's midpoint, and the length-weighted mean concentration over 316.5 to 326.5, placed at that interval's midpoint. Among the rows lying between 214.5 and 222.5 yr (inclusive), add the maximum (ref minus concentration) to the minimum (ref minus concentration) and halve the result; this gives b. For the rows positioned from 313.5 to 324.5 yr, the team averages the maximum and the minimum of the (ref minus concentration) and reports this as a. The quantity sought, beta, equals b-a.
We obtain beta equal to 0.0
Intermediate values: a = 0.03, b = 0.0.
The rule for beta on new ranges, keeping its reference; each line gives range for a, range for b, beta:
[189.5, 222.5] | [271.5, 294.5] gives 0.6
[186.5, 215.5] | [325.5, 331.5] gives 0.0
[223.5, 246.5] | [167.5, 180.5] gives -0.3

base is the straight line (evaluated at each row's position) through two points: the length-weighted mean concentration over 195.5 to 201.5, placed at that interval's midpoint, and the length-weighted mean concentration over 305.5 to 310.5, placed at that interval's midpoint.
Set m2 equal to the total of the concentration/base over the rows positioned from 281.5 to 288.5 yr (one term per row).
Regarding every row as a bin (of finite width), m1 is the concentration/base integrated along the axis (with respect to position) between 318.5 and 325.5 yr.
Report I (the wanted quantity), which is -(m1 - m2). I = -0.6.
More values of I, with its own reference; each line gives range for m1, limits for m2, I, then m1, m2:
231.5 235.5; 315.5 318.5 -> -0.9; 4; 3.1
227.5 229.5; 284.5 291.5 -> 4.8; 2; 6.9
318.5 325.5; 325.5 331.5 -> -1.1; 7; 6.3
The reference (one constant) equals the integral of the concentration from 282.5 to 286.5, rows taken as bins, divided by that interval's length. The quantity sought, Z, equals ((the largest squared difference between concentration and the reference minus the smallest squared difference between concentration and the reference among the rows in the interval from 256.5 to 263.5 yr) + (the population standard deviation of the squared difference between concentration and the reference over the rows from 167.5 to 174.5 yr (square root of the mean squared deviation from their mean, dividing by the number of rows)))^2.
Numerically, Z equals 0.50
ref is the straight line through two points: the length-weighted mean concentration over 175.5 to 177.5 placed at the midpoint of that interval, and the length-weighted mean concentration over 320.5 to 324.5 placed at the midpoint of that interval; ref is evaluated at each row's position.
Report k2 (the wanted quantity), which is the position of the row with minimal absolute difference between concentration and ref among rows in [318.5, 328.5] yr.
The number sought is 328.0 yr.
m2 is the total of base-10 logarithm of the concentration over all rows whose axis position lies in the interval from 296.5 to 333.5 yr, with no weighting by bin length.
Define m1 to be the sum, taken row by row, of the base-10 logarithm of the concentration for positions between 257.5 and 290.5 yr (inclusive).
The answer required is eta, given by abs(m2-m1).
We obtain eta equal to 6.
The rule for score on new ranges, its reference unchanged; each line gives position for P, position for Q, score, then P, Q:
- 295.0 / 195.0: -0.02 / -0.07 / 0.00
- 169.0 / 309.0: -0.10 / 0.00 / -0.10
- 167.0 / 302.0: -0.08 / -0.01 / -0.08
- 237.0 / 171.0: -0.02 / -0.04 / -0.01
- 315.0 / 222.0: -0.07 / -0.11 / -0.04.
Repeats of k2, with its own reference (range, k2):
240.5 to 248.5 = 242.0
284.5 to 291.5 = 290.0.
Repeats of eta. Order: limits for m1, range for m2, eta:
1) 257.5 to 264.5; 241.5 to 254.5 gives 5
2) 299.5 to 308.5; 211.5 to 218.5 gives 2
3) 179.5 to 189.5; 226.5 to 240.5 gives 3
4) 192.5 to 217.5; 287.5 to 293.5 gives 15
